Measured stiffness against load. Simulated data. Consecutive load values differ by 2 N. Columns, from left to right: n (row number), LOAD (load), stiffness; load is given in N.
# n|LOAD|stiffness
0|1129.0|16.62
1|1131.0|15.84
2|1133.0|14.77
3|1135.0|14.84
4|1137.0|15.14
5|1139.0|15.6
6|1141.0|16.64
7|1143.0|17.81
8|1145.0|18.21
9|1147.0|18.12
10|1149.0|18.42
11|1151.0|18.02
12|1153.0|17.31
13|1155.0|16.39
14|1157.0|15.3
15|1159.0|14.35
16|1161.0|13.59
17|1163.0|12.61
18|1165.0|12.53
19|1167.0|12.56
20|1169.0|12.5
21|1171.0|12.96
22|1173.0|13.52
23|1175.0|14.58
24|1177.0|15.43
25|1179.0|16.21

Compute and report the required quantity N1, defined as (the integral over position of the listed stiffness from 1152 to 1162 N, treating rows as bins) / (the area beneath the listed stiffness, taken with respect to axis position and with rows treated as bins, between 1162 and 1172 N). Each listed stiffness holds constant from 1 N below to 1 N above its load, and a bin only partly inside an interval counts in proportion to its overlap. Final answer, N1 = 1.22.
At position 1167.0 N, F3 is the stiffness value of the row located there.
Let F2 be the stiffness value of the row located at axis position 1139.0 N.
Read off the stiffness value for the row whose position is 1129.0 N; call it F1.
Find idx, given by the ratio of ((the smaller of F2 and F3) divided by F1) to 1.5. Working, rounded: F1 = 16.62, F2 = 15.6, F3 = 12.56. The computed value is 0.504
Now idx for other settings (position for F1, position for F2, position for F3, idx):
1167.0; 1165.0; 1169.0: 0.663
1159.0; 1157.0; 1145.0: 0.711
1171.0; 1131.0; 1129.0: 0.815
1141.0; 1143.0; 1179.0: 0.649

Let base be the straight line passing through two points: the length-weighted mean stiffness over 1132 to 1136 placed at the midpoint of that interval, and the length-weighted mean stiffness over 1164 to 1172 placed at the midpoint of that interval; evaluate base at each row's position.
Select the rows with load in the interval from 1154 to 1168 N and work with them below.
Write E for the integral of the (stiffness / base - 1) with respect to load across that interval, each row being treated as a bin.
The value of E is 0.86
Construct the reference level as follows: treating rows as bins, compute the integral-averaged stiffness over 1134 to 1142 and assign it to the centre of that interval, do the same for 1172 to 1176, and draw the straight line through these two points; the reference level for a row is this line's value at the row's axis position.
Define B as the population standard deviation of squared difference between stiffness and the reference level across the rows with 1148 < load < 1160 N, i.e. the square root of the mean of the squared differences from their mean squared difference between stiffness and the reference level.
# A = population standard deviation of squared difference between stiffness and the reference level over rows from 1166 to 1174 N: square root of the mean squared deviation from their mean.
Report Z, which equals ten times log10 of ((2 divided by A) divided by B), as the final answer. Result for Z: -4.0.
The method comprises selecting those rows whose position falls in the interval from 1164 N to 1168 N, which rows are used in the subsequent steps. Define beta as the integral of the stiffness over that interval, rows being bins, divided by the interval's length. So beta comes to 13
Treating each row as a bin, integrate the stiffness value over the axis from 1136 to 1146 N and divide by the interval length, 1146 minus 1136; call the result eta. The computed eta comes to 16.7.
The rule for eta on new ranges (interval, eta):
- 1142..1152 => 18.1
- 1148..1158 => 17.1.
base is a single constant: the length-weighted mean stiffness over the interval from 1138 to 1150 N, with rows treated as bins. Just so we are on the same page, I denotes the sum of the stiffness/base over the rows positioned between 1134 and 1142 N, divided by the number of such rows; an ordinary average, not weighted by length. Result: 0.89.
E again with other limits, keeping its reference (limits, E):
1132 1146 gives 1.63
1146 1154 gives 2.43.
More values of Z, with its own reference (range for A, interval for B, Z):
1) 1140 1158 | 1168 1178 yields -2.9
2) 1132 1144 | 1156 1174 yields -1.7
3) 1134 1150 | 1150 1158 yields -8.5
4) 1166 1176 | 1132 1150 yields -4.2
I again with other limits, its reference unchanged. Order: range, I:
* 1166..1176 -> 0.76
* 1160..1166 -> 0.74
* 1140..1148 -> 1.01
